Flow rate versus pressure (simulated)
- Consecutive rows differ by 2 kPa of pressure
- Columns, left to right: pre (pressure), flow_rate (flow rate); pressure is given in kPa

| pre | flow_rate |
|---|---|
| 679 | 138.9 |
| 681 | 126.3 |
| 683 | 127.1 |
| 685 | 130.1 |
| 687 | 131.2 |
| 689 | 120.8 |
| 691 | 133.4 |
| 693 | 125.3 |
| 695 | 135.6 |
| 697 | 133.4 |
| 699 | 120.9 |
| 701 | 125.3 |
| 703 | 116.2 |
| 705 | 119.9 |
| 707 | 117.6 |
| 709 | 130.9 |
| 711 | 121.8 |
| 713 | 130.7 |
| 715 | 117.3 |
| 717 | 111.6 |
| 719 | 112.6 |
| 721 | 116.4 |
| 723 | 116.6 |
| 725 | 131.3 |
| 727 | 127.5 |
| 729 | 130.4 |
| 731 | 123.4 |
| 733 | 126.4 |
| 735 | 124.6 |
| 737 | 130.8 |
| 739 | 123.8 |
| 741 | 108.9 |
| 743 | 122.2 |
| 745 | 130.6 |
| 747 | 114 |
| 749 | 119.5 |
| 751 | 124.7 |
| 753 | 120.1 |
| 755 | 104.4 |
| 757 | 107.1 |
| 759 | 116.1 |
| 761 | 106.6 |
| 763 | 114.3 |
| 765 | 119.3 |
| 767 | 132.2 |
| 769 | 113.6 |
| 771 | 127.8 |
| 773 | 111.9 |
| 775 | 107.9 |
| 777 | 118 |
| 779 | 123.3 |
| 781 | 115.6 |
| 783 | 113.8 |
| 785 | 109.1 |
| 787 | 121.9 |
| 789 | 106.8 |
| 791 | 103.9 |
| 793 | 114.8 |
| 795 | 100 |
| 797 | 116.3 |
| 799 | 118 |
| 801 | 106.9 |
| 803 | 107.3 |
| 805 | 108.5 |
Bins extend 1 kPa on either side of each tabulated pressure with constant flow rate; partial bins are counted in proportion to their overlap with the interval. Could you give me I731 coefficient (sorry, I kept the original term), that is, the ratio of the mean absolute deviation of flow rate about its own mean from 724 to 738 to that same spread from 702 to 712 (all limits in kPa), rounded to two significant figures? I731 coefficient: 0.65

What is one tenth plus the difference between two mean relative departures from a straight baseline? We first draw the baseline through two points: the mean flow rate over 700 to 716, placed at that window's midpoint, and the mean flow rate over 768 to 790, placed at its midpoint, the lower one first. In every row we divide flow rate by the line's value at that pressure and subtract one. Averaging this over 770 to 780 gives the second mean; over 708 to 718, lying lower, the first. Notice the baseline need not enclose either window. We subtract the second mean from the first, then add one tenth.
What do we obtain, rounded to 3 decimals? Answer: 0.087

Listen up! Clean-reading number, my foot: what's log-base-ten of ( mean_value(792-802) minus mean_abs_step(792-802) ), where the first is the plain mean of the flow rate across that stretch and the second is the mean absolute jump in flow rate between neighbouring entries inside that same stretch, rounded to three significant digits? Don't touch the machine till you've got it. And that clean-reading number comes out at 2.00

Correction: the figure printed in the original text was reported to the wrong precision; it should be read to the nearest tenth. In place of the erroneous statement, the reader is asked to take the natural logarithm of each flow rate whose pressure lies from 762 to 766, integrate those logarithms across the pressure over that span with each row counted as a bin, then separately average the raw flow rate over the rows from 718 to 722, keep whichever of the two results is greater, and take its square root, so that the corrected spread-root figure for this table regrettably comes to 10.7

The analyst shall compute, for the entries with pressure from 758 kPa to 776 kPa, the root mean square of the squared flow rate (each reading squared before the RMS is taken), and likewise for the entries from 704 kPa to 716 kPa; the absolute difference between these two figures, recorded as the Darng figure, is 1431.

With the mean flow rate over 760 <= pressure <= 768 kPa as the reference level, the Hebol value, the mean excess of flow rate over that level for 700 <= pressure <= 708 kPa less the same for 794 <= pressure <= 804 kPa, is 10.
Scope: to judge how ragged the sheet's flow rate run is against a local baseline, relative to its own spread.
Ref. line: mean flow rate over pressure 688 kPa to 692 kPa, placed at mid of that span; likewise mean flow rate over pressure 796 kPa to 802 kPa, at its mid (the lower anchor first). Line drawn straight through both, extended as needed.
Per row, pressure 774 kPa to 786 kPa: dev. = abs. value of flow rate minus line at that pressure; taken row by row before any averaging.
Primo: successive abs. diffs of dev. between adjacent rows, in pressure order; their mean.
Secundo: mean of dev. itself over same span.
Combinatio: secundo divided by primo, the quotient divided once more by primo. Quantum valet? 0.166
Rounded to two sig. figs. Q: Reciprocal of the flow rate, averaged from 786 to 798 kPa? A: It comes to 0.0091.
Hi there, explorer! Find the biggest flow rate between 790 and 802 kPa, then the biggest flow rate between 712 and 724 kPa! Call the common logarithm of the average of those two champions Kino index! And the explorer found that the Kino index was 2.09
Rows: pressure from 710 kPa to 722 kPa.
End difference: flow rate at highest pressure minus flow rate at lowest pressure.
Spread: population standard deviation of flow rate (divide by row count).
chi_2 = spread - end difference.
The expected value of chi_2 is 12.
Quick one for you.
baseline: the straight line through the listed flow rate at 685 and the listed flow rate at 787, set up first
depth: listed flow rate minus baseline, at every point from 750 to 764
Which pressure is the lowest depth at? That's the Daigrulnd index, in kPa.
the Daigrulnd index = 755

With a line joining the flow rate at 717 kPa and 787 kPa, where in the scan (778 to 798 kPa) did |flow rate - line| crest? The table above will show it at 795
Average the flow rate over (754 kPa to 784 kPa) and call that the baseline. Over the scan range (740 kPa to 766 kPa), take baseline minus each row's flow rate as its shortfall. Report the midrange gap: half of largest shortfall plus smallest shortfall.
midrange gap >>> -2.0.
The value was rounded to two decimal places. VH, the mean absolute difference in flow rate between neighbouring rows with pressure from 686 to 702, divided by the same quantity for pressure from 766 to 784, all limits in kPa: 0.89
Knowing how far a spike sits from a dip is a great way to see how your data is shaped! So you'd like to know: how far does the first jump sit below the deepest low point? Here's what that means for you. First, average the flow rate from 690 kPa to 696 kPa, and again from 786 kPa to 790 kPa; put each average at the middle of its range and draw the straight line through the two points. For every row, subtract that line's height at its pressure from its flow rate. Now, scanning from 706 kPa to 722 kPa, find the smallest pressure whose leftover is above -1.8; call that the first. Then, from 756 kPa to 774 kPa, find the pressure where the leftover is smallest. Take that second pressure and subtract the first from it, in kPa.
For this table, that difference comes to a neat 48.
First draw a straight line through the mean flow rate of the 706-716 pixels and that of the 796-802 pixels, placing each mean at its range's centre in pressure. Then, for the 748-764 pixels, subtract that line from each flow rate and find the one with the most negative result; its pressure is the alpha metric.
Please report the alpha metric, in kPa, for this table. 755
